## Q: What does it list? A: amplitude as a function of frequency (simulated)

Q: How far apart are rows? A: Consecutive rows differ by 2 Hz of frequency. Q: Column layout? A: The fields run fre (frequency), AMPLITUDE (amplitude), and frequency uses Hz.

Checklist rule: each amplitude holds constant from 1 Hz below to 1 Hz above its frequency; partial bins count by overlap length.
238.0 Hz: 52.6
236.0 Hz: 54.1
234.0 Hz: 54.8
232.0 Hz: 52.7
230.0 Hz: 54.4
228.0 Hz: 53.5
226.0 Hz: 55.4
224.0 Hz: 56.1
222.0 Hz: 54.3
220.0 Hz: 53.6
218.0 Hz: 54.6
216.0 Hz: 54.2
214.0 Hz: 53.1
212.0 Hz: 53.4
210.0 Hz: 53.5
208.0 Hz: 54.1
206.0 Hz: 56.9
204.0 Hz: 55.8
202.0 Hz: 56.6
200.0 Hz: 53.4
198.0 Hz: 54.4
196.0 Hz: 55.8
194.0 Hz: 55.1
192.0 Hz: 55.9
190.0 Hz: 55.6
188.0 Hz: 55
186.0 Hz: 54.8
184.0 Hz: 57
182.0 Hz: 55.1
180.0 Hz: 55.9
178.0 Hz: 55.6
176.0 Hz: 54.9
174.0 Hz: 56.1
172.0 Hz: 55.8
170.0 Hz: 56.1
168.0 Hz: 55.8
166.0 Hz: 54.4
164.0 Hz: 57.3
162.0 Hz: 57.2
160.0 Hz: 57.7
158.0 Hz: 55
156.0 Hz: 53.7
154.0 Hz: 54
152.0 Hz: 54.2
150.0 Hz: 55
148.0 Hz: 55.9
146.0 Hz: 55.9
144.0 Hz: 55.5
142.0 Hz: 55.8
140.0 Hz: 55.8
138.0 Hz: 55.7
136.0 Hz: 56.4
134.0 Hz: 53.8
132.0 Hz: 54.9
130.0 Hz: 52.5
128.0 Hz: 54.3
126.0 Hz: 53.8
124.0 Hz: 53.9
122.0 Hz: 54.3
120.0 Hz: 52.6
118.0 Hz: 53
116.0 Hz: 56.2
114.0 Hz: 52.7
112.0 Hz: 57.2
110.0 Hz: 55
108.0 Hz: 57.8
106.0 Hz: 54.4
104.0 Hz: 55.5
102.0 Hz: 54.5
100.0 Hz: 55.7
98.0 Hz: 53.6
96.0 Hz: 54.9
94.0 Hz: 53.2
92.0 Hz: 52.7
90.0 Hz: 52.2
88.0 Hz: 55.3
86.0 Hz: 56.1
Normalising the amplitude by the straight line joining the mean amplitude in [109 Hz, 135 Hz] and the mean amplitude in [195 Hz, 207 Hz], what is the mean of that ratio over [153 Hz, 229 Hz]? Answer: 1.00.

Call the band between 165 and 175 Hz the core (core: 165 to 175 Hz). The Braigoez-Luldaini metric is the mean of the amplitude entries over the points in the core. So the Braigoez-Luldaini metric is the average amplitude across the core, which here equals 55.6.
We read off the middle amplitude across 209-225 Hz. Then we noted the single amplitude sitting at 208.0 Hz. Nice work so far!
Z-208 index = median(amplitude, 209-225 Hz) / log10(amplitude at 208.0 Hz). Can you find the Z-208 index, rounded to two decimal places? 31.10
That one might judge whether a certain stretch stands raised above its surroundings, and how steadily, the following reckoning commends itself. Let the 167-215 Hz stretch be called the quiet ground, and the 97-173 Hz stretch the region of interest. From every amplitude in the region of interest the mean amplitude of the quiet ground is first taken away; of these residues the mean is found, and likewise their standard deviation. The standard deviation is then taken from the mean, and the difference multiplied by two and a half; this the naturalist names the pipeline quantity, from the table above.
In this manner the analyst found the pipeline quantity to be -3.9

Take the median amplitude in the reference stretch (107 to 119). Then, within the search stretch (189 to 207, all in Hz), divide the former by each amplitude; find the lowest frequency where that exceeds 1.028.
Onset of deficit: 200.0 Hz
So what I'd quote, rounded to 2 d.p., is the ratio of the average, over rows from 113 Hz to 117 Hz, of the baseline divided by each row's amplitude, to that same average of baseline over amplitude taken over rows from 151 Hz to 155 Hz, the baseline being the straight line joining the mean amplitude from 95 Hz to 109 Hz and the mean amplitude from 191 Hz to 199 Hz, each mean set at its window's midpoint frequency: 0.99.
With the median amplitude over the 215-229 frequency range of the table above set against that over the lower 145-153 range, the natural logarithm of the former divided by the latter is -0.02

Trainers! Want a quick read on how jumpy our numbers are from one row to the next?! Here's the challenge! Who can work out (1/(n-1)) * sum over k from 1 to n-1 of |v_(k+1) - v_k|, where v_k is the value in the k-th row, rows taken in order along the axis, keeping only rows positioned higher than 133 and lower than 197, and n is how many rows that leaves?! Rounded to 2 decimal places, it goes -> 0.83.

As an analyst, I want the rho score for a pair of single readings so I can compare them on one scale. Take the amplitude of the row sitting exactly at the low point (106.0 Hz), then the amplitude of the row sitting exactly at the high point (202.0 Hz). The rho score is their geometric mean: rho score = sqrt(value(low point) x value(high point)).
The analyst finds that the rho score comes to 55.5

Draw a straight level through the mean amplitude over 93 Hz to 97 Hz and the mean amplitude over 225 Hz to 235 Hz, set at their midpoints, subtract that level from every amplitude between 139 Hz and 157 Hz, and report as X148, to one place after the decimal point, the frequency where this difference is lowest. 156.0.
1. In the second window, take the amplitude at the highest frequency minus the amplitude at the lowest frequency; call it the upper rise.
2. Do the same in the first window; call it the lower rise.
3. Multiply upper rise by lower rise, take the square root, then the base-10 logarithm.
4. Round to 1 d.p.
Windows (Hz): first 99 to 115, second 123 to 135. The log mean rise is -0.3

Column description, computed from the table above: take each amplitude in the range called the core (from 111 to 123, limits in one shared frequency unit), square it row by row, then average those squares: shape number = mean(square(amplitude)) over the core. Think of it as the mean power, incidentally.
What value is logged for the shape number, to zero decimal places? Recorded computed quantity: 2955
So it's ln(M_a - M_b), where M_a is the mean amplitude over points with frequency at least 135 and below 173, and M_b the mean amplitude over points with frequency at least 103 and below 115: -1.57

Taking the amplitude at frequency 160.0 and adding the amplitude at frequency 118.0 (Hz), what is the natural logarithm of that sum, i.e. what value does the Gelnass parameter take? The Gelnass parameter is 4.71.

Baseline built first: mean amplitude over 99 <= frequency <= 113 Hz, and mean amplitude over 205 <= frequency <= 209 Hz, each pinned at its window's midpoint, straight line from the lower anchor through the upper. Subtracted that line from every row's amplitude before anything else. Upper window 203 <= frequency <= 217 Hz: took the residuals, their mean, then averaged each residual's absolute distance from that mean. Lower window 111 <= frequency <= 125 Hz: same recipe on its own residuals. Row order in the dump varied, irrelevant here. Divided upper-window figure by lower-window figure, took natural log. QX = -0.2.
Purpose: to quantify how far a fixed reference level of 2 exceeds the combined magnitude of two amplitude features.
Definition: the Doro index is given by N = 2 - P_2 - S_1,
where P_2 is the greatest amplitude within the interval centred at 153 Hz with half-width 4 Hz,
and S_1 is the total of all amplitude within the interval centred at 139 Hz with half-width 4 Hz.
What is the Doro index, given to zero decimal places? -277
